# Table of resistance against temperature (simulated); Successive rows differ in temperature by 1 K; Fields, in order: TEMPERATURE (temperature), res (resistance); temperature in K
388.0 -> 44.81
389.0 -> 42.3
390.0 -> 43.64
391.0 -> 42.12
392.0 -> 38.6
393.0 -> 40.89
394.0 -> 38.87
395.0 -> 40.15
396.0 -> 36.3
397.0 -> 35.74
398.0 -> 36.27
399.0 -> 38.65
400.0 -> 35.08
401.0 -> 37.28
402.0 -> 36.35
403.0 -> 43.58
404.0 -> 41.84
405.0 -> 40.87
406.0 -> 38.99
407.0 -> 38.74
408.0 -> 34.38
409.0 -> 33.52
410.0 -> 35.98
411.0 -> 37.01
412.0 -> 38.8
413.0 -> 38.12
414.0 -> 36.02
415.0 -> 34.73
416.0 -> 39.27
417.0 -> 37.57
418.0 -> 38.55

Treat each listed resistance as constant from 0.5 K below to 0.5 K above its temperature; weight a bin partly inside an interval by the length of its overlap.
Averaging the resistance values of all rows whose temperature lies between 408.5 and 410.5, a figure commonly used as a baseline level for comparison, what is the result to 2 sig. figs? 35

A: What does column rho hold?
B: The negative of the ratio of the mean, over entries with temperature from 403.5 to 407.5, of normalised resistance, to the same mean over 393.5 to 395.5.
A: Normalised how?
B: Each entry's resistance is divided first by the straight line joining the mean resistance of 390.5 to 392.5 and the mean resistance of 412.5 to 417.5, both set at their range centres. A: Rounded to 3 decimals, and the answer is -1.055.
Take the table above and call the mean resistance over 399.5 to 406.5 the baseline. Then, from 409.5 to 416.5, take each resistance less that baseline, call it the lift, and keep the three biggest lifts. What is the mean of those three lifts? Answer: 0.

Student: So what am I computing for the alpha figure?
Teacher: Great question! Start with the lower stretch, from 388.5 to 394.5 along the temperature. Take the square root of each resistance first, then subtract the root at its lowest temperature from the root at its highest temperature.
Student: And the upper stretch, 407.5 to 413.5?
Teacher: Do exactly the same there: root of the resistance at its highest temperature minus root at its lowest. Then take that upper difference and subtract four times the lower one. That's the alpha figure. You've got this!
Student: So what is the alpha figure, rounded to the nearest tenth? 1.4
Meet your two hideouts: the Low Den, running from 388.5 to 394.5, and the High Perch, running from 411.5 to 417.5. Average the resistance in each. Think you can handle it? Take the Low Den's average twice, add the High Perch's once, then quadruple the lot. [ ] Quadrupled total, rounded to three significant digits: 478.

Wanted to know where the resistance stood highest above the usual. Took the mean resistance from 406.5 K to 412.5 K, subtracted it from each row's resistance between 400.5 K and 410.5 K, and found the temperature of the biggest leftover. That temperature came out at 403.0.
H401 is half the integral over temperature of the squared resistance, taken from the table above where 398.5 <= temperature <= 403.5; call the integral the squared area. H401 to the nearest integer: 3667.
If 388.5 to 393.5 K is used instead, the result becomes 4315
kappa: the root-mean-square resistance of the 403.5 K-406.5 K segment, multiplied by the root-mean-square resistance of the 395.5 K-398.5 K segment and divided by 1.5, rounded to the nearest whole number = 977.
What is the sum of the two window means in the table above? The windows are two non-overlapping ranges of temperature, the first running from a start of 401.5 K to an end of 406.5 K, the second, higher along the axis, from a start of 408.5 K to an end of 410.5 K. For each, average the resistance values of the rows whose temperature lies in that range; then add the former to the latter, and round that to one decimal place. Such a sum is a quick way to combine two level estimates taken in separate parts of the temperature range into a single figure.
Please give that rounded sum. 75.1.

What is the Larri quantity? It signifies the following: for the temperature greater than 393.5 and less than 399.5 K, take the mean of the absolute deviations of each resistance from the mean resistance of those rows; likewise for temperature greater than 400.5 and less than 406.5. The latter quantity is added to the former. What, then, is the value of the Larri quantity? 3.84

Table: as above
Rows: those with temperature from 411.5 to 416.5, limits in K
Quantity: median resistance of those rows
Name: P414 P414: 38.1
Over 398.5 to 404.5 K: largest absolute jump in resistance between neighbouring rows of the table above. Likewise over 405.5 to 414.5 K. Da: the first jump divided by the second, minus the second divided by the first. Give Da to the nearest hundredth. 1.06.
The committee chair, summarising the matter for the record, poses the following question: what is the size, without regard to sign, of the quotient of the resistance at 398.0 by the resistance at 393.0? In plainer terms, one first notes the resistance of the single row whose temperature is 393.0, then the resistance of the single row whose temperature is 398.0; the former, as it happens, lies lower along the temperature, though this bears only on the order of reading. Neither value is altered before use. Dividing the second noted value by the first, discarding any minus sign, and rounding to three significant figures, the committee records 0.887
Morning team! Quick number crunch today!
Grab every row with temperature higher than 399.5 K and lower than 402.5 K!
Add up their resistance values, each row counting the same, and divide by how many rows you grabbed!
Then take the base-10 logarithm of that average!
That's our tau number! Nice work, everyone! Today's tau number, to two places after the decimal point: 1.56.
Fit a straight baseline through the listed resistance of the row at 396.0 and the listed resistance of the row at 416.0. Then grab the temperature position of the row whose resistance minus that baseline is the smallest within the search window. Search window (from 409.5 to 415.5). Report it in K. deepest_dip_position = 415.0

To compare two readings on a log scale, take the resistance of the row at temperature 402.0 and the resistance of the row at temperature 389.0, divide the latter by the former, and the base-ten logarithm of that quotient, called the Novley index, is 0.07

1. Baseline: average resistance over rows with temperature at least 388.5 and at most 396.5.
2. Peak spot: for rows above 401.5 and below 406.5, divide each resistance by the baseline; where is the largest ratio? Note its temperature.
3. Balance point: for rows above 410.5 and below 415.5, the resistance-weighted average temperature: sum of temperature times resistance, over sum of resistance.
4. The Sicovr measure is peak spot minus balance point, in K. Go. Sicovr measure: -10.0 K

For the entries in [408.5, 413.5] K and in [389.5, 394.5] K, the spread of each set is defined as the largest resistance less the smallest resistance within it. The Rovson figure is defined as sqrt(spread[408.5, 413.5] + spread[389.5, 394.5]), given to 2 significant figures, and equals 3.2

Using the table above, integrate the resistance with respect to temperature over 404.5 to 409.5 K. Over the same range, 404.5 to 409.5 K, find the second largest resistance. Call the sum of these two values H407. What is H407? 225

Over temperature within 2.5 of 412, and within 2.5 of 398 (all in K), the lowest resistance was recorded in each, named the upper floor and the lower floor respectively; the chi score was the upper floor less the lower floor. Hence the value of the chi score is 1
